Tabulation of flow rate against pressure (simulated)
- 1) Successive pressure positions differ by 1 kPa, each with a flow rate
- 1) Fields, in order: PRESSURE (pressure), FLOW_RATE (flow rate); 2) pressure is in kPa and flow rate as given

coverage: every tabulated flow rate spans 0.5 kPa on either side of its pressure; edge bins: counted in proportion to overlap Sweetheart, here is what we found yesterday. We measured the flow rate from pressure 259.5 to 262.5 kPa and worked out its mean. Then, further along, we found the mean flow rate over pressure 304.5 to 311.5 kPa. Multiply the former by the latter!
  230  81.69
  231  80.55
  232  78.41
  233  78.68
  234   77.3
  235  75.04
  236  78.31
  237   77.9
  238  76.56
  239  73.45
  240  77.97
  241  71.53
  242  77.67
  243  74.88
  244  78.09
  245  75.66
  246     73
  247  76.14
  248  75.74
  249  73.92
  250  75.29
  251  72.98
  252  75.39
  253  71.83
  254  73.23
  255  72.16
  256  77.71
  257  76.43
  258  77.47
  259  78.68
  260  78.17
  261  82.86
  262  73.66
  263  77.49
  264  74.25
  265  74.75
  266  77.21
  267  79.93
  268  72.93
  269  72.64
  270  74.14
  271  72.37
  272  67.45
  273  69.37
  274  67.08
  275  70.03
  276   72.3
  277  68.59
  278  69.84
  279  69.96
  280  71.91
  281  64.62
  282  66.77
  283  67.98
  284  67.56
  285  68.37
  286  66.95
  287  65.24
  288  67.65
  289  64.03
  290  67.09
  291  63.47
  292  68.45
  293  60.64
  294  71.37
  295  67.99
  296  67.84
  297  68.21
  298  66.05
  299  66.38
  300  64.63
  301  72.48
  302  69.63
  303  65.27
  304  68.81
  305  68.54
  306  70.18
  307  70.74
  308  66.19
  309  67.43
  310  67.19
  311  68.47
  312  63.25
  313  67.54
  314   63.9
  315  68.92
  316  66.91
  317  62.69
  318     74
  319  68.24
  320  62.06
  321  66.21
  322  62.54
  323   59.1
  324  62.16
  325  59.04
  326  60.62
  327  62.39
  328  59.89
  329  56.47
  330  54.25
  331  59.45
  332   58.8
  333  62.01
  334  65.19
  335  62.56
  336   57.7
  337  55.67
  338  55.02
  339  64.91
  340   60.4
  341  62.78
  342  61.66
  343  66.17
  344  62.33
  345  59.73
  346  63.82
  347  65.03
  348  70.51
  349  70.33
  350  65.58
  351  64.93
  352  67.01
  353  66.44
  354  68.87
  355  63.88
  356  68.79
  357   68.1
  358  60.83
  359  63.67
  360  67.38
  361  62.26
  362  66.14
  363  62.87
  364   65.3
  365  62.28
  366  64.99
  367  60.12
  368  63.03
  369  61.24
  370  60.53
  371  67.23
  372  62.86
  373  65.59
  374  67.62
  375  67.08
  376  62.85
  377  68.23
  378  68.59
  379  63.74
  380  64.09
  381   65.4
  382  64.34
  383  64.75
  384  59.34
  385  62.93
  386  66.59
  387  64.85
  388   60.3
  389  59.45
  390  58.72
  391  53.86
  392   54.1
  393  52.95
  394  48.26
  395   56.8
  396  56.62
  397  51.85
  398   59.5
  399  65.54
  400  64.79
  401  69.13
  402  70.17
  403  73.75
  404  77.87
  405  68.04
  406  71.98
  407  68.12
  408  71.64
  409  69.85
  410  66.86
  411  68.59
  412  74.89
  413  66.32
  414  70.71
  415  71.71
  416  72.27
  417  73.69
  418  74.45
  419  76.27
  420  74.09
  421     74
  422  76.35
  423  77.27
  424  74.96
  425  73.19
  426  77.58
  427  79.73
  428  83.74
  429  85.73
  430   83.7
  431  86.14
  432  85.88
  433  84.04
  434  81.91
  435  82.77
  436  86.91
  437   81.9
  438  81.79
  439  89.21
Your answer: 5350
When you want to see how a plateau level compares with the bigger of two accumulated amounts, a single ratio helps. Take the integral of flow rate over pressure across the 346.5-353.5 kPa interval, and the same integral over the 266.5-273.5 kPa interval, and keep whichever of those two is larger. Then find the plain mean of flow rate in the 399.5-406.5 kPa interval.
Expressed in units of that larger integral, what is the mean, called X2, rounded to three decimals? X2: 0.139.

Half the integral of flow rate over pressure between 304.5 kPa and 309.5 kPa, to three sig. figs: 172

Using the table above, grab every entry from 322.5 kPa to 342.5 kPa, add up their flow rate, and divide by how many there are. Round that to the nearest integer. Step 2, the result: 60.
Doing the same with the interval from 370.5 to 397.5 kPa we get 61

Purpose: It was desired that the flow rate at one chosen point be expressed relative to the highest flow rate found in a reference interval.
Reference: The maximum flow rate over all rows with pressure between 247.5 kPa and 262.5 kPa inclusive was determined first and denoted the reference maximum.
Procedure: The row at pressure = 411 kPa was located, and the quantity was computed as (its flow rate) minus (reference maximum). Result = -14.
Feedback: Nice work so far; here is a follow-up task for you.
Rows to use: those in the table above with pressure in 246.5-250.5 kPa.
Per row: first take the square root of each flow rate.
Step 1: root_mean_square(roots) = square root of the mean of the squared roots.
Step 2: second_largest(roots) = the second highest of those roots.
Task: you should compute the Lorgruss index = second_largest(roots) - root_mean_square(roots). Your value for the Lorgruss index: 0.027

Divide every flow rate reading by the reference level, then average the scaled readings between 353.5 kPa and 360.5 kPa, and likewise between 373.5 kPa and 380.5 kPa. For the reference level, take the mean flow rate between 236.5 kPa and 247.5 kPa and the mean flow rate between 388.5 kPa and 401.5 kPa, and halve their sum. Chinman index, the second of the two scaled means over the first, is 1.00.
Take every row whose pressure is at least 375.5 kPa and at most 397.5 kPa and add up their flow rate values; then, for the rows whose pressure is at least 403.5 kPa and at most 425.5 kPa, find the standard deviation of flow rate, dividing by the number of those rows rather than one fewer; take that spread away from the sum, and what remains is 1325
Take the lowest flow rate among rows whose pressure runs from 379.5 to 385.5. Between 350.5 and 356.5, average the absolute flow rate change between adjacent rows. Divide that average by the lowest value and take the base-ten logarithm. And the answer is -1.30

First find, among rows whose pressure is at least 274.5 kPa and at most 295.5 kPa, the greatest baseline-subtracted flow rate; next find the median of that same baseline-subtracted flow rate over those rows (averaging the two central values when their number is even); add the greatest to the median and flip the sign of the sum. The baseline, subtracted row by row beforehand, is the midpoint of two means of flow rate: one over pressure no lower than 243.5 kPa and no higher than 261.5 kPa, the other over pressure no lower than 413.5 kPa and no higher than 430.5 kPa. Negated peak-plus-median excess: 12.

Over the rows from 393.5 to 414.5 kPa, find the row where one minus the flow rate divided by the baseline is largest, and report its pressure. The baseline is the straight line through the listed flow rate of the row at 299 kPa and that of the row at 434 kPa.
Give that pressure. 394 kPa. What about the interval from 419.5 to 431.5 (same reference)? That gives 425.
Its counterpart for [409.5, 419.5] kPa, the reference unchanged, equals 413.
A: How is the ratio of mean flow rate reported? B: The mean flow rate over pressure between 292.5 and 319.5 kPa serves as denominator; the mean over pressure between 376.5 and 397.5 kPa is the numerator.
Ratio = 0.89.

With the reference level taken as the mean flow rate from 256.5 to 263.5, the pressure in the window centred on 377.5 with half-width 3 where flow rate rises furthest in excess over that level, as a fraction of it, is 378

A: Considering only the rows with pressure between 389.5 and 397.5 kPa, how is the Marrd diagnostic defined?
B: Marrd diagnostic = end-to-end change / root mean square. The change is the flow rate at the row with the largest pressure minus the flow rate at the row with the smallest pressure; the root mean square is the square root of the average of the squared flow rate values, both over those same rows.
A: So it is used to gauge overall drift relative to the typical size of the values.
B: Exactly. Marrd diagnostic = -0.13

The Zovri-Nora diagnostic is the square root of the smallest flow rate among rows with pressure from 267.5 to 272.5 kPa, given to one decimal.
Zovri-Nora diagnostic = 8.2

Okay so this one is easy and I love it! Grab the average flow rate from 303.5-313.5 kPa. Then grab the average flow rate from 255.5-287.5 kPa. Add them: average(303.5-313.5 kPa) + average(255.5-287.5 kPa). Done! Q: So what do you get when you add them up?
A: 140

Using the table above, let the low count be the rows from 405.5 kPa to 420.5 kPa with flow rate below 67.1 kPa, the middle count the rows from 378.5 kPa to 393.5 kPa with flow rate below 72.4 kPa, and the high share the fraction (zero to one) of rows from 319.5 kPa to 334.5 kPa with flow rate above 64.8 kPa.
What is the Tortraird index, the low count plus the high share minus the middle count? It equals -13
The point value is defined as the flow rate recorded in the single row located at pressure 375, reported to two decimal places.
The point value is 67.08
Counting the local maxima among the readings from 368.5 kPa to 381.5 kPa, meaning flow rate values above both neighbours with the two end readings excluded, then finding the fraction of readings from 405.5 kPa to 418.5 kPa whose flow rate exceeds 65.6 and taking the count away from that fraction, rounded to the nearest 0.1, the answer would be -2.0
